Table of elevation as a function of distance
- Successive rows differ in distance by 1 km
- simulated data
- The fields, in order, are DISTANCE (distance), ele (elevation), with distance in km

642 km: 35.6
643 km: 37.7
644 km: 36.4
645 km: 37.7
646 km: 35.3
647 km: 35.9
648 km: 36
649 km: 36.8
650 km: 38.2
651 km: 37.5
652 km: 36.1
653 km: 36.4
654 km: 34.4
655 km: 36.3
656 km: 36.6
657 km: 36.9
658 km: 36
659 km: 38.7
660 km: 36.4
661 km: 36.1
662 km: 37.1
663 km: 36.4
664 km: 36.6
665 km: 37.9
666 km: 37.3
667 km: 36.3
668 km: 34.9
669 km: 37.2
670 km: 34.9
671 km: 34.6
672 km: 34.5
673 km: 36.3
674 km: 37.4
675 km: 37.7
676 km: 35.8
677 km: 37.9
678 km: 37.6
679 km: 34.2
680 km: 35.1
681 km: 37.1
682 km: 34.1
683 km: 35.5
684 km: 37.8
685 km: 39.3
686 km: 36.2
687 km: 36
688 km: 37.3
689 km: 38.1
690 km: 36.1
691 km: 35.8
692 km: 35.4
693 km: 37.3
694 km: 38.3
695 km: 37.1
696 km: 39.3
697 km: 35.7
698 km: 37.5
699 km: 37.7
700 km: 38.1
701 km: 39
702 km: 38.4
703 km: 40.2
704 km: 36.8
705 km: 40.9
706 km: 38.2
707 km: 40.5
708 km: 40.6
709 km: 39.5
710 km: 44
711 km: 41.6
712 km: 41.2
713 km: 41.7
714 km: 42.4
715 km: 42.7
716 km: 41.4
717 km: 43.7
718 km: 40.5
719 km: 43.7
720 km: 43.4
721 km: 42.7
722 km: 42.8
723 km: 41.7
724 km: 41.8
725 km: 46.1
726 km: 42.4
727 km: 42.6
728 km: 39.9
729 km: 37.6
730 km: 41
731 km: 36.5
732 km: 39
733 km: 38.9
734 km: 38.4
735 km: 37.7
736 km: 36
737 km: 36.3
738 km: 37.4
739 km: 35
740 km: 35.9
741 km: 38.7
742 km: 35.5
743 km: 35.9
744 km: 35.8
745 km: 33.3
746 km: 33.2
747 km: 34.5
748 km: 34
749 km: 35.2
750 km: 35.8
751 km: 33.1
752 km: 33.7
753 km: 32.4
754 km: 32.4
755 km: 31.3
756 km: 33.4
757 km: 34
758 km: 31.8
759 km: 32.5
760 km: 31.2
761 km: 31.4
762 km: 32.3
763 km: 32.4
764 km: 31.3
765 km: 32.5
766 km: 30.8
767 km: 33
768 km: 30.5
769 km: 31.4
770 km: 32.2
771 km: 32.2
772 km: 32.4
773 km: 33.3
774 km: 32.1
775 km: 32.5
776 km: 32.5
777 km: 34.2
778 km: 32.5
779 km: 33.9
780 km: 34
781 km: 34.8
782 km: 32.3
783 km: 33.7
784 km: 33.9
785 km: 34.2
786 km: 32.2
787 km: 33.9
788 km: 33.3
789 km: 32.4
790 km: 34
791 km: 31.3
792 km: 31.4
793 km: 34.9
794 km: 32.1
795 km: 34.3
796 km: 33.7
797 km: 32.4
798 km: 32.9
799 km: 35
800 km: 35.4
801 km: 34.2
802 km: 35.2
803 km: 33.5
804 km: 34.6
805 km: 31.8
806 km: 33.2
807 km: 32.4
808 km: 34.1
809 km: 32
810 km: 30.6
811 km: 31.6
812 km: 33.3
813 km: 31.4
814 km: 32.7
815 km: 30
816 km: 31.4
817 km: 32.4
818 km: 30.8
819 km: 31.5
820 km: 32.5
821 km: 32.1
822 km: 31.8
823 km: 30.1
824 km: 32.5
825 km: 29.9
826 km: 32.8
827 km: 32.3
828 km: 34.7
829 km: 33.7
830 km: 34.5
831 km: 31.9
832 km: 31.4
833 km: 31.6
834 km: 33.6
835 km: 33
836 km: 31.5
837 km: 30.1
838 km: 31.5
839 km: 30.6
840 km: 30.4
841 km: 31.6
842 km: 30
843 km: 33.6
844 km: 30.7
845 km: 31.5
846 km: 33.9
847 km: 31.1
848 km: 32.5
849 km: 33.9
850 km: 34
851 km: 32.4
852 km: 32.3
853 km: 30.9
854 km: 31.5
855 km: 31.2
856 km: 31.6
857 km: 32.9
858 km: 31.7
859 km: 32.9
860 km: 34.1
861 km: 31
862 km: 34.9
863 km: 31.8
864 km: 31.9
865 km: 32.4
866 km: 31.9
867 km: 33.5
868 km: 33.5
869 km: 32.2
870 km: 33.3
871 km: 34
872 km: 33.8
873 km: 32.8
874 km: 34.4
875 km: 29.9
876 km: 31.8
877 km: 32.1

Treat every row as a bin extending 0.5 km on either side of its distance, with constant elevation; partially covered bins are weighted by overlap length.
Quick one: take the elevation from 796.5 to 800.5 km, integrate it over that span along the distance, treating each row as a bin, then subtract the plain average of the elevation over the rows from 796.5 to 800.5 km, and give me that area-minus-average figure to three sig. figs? 102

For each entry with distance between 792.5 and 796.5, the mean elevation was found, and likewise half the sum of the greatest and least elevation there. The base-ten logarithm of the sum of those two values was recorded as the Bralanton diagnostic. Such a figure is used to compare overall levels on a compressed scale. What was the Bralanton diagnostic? 1.83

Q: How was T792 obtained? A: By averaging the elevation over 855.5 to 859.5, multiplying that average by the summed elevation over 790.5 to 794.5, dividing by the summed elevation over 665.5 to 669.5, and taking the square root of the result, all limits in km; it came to 5.4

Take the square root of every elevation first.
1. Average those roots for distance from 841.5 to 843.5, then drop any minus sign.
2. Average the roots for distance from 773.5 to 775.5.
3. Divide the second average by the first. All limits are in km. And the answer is 1.01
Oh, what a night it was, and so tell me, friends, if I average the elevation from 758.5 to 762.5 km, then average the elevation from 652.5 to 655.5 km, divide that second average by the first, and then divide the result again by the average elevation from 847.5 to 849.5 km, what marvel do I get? 0.0338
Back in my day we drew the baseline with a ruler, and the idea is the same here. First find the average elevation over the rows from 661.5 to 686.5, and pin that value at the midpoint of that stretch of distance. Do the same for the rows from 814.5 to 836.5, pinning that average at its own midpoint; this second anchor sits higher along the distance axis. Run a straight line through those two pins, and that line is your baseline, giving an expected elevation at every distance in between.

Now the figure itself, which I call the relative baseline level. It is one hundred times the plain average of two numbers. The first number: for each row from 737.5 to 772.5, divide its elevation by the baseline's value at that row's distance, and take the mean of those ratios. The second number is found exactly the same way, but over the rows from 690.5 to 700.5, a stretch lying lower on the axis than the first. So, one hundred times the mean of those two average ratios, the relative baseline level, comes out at 101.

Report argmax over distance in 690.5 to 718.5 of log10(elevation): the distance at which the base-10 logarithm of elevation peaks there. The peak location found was 710 km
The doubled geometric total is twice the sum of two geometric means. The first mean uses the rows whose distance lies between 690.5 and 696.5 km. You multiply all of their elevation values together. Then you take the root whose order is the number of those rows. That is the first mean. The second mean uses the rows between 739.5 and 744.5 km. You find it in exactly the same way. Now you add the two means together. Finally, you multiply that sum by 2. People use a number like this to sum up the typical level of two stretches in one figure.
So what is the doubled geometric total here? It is 147.0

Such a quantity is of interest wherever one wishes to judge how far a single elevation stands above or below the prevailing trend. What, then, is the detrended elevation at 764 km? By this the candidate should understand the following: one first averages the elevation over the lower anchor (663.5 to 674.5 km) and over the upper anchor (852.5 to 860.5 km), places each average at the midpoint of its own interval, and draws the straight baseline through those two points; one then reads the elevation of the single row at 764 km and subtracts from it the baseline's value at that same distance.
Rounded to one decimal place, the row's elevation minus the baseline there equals -2.8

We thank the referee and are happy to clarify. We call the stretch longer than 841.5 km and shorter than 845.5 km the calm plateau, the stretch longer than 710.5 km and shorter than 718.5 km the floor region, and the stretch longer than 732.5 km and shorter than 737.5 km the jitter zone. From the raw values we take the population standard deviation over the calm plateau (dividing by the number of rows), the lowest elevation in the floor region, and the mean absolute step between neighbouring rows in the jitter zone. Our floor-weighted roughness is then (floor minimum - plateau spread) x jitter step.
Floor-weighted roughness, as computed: 31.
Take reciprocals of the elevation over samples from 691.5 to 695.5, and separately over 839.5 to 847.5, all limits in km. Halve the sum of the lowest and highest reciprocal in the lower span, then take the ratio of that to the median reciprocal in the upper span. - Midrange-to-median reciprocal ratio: 0.851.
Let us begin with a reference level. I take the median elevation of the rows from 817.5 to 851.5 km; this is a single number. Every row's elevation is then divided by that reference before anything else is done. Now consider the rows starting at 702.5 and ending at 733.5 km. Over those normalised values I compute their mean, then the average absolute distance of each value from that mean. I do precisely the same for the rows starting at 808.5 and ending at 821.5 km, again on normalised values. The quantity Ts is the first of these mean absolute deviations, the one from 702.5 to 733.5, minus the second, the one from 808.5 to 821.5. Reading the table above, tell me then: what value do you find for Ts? 0.030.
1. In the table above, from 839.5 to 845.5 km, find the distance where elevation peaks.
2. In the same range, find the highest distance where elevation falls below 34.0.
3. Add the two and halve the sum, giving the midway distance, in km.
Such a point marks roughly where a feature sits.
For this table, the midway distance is 844.0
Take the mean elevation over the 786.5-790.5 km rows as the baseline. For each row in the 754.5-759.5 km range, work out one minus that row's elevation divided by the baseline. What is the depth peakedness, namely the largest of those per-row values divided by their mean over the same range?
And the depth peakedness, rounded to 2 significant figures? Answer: 2.6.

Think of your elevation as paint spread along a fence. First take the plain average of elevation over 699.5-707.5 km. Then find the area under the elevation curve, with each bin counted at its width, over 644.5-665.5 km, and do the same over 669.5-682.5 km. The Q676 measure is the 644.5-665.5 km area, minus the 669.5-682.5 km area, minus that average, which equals 263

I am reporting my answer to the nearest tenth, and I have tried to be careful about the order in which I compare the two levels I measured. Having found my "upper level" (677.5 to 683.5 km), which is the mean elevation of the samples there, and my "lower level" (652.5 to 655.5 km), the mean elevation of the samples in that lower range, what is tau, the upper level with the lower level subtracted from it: -0.1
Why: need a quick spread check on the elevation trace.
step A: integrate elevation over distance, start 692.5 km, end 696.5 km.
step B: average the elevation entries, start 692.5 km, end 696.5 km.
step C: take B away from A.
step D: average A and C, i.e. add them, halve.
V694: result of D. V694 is 133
